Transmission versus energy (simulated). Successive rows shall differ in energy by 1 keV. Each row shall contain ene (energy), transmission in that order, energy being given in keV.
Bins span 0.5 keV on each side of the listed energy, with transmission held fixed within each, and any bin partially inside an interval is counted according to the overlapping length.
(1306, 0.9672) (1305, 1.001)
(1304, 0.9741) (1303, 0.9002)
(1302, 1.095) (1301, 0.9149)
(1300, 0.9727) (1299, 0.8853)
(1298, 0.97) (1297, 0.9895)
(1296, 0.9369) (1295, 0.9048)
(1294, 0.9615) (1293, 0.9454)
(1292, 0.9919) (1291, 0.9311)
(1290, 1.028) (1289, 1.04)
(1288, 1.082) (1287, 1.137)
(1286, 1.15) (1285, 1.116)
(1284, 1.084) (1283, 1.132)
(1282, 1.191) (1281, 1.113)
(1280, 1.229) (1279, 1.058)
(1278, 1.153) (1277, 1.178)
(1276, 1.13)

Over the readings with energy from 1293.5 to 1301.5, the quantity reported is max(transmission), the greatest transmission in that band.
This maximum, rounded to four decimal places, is 0.9895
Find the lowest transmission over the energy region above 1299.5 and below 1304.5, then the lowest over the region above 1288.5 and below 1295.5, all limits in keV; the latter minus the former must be 0.00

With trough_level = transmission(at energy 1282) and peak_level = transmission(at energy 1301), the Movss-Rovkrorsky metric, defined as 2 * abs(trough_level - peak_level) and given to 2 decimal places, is 0.55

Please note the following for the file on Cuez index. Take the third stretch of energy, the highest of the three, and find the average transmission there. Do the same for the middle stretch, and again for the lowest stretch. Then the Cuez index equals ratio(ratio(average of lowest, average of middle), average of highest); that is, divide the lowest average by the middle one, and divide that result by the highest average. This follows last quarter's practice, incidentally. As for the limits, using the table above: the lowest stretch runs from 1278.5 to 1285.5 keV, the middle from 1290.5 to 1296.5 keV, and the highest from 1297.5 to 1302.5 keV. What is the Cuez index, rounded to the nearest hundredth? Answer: 1.24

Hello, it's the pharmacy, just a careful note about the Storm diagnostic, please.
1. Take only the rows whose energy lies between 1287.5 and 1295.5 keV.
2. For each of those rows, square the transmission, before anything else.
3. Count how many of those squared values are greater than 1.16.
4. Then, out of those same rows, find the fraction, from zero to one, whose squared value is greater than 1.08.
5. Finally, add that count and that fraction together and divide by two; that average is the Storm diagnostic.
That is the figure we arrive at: 1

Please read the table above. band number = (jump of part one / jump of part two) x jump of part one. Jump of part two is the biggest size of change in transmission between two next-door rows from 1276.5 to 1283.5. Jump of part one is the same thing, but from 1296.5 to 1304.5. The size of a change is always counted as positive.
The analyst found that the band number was 0.22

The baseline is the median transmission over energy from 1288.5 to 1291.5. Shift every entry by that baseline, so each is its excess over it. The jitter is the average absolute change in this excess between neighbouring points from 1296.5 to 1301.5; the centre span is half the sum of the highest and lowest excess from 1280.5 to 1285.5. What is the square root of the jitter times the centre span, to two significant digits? 0.083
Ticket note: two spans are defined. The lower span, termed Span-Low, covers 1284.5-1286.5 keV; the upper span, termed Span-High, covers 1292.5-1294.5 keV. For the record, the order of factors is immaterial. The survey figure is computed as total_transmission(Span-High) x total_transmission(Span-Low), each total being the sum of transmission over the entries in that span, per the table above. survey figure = 4.3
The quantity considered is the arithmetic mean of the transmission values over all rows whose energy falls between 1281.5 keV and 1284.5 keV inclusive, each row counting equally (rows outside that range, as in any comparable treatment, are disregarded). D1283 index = 1.14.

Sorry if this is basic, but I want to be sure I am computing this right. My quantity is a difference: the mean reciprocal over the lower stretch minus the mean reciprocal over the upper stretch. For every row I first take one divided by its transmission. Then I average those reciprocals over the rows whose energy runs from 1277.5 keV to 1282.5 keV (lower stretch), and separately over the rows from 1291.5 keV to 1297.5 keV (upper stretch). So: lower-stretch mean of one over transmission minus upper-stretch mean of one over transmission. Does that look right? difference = -0.18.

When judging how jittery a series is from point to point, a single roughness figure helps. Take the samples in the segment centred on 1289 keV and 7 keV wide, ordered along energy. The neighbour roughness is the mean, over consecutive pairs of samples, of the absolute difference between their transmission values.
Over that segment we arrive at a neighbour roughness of 0.0466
